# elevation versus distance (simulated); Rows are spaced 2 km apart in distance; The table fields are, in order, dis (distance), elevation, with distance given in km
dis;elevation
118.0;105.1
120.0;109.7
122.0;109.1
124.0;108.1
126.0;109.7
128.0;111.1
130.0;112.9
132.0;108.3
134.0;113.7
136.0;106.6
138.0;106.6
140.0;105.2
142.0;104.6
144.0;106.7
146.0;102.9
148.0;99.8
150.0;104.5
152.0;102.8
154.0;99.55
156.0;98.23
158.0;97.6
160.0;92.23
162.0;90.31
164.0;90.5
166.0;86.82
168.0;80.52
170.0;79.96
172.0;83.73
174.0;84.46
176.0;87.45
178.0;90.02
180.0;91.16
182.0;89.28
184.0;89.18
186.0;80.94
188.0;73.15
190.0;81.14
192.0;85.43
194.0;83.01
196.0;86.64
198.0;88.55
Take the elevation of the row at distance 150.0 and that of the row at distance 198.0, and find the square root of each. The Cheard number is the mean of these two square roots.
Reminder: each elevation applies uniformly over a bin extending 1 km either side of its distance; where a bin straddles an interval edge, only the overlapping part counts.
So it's 9.8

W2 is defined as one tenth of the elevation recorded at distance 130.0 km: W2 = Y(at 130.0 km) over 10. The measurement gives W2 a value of 11.3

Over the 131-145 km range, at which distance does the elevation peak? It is 134.0 km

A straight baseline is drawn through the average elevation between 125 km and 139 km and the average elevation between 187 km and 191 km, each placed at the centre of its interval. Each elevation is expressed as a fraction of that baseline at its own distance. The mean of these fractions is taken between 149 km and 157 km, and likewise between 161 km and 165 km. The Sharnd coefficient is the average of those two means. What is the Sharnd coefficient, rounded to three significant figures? 1.01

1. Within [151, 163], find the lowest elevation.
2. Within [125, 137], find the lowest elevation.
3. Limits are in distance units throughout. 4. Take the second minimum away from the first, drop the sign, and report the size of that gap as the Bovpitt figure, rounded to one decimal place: 16.3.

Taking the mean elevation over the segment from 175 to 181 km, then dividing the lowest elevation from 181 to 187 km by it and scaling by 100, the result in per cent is 90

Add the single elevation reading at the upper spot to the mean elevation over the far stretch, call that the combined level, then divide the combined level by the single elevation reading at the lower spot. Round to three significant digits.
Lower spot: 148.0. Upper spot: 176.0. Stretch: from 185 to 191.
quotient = 1.66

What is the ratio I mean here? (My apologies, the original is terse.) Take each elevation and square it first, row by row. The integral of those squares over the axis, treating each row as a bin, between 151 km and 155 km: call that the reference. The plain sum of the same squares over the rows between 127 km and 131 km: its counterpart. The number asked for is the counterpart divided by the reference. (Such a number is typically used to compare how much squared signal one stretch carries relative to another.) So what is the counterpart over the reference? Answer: 0.61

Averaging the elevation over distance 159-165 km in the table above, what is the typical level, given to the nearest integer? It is 91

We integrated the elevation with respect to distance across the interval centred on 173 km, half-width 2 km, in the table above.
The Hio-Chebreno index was 336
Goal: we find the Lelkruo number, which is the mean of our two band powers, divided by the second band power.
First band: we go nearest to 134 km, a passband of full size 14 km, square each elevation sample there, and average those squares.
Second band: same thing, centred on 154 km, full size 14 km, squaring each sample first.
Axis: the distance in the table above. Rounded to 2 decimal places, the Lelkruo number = 1.11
